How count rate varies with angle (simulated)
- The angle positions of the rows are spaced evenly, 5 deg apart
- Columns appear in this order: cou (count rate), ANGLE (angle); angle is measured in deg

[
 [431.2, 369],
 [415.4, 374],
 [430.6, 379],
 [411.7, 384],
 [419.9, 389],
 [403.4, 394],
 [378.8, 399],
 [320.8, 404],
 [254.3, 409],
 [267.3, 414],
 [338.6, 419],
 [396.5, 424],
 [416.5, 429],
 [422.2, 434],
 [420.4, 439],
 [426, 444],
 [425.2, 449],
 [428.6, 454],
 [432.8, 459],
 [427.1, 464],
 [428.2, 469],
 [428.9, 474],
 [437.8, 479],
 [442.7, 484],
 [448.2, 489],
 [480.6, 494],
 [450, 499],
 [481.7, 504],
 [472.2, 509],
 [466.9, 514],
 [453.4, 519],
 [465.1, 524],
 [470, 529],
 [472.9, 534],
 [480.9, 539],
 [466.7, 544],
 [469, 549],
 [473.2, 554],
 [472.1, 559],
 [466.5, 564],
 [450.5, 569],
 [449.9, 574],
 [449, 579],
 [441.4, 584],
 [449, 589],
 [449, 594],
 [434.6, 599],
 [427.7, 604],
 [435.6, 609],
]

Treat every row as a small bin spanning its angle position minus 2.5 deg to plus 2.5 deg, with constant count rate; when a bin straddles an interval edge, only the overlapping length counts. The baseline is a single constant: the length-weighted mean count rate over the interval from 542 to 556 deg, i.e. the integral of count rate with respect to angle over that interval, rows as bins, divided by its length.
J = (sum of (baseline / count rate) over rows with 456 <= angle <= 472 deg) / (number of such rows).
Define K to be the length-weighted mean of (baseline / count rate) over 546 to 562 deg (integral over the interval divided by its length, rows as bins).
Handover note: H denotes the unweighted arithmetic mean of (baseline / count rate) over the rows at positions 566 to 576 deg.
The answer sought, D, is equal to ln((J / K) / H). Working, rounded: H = 1.04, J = 1.09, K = 1.00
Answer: 0.05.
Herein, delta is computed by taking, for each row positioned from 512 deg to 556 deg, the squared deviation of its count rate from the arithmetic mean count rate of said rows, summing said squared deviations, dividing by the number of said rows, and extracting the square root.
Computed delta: 7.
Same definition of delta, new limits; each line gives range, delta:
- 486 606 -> 15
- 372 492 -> 51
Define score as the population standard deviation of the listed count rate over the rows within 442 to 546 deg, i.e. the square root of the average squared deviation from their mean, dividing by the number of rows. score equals 20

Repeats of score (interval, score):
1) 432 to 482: 5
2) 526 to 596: 12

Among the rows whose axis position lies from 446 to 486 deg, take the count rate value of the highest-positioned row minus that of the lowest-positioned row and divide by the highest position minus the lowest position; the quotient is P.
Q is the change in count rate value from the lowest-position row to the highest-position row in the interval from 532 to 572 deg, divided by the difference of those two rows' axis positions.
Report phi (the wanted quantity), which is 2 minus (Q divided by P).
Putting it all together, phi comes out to 3.3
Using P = 0.50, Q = -0.64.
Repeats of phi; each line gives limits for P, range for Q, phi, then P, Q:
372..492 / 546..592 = 3.8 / 0.29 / -0.50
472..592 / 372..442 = 1.6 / 0.17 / 0.08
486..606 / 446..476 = 2.8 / -0.18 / 0.15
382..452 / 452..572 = 1.1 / 0.21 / 0.19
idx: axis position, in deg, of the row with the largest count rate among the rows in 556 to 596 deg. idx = 559 deg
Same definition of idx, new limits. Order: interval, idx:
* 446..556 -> 504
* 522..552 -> 539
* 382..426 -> 389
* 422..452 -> 444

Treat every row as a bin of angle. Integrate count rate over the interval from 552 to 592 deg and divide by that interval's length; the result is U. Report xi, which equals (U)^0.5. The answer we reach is 21.4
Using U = 456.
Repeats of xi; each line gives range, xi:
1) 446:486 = 20.8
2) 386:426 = 18.6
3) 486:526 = 21.6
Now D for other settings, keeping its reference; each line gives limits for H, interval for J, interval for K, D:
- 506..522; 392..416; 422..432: 0.25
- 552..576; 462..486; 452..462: -0.02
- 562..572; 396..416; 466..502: 0.38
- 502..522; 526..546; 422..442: -0.13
